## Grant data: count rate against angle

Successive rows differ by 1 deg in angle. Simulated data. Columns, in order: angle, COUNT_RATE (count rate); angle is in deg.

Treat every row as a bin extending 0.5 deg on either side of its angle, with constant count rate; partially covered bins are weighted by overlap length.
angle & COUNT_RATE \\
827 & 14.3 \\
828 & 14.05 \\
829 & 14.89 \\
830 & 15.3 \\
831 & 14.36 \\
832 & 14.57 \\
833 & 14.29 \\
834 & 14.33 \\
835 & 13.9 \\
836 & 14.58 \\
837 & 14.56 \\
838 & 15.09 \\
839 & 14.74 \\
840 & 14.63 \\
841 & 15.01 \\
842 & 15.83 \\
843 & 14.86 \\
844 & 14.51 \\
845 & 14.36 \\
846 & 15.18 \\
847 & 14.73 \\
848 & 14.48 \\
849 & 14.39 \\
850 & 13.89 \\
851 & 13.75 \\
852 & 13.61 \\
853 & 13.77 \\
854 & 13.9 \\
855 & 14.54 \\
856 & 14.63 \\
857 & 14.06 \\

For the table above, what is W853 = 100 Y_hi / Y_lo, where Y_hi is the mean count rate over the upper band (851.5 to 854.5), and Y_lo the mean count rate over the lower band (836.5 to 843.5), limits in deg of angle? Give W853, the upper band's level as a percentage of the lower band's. 92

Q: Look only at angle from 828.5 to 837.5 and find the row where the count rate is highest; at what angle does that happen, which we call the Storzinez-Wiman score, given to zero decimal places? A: 830 deg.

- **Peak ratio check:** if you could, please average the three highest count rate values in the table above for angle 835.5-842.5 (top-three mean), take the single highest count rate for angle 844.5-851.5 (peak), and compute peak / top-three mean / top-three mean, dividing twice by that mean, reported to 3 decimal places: 0.065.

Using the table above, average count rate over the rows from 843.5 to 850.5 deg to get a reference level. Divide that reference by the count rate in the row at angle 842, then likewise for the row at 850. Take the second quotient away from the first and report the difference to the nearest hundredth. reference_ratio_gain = -0.13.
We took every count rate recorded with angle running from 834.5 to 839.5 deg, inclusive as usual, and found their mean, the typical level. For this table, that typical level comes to 14.6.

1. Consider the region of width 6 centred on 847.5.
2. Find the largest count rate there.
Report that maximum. 15.18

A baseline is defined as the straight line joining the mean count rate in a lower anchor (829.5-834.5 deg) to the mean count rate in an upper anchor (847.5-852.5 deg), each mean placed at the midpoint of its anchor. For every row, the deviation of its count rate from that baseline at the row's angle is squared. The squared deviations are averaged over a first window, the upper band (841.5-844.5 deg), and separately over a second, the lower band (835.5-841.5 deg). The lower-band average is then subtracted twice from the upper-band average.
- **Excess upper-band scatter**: 0.55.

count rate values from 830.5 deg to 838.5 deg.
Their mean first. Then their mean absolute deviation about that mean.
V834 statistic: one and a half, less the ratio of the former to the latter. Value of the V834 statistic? -59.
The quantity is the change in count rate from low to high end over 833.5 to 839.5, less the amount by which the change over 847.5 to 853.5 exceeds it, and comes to 1.5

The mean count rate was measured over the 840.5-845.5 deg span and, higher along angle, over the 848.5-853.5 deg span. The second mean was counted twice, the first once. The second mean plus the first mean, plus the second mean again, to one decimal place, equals 42.7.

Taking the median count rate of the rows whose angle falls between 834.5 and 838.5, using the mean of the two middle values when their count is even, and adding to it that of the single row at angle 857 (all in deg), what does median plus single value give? 28.6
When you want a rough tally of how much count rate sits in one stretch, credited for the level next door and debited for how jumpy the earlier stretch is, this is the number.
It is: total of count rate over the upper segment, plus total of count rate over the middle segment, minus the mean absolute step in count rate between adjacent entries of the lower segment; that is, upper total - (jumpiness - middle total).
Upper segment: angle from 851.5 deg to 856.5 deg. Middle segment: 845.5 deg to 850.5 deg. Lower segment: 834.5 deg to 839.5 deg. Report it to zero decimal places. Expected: 143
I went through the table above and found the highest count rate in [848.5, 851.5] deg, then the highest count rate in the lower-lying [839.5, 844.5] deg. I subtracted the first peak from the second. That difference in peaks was 1.4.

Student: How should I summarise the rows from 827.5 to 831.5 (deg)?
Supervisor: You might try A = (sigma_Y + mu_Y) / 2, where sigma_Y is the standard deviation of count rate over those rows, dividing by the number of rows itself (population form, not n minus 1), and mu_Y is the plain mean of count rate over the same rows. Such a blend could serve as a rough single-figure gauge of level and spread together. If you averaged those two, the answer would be 7.57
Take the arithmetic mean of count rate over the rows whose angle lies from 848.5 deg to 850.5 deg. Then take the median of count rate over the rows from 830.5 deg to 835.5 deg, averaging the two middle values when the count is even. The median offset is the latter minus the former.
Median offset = 0.2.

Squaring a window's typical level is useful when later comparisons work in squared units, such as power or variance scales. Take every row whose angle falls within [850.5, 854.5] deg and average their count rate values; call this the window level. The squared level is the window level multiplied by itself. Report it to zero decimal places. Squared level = 189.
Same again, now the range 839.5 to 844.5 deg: 224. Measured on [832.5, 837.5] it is 205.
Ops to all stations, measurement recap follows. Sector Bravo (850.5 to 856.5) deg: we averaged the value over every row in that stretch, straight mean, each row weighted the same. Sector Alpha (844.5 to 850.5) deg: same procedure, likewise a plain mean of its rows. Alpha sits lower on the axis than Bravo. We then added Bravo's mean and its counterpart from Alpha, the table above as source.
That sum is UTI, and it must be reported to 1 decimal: 28.5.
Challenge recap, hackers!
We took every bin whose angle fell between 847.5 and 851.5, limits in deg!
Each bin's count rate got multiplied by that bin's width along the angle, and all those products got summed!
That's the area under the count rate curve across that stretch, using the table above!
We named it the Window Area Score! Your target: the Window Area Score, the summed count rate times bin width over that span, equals 57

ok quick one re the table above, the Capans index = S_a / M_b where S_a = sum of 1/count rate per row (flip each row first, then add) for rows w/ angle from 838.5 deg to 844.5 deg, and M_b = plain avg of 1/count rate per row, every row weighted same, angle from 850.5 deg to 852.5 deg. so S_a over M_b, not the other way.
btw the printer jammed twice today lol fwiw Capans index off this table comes 5.5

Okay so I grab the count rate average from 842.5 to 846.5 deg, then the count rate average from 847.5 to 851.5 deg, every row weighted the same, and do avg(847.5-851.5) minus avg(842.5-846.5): -0.6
